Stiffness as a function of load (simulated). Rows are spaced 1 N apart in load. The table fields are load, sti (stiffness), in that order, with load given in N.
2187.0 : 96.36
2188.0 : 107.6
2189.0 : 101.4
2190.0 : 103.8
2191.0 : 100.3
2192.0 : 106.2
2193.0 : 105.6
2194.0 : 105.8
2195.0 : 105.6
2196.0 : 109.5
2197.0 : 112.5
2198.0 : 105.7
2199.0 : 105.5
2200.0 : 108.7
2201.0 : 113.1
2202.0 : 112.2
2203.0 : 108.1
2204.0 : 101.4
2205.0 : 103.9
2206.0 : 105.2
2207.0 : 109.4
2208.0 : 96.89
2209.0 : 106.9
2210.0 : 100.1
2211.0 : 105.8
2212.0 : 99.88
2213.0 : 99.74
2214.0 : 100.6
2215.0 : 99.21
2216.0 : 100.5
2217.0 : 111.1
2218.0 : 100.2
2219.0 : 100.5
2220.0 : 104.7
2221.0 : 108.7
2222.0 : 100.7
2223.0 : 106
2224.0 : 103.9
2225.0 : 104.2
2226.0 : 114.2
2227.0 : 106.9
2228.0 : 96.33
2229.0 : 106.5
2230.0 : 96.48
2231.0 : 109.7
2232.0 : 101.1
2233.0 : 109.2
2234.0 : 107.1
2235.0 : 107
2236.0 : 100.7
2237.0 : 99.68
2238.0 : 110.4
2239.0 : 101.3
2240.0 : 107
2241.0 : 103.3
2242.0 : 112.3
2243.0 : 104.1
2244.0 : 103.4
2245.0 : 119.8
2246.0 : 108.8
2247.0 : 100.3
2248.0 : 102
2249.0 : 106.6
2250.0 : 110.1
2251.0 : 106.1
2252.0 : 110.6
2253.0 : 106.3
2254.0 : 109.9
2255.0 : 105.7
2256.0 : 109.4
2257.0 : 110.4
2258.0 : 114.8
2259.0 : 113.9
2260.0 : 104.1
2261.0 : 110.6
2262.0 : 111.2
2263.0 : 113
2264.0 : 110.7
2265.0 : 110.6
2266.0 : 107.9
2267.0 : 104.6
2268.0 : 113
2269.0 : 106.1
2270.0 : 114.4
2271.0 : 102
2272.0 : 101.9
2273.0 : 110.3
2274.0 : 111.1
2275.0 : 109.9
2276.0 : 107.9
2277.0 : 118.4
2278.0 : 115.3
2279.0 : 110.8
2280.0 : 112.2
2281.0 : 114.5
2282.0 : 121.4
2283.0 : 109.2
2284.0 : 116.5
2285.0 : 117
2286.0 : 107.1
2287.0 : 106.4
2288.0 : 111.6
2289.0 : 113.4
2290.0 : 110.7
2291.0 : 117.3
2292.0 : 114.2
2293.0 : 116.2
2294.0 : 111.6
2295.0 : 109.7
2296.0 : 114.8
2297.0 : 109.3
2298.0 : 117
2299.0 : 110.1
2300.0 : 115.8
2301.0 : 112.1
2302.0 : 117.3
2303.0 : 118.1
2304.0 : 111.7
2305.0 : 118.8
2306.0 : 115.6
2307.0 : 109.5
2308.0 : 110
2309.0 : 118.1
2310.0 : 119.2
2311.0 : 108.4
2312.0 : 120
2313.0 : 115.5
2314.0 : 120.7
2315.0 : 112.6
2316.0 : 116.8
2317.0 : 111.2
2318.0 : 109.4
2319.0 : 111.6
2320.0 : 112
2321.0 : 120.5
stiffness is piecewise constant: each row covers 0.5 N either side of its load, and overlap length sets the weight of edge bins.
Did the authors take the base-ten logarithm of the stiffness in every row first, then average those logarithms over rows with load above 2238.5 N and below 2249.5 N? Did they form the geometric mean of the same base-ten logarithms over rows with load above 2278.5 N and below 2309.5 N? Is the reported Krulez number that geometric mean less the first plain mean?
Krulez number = 0.029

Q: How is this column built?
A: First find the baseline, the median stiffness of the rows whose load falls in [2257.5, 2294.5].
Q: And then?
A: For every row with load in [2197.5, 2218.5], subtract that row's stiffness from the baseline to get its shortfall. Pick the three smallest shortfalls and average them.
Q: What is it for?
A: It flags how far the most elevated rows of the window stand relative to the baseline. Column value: -1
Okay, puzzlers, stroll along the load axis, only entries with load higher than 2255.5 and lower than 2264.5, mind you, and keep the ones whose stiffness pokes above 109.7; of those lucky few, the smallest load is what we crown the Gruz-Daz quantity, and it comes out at 2257.0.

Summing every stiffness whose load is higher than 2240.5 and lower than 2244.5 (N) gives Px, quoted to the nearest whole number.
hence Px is 423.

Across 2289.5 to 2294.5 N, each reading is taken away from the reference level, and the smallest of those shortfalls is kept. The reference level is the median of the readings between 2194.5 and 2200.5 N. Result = -10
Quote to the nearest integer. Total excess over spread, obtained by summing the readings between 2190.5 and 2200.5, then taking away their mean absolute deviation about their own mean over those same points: 1063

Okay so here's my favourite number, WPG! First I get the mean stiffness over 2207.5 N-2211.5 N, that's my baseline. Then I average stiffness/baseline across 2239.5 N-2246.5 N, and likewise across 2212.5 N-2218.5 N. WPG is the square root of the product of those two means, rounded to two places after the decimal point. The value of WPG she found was 1.03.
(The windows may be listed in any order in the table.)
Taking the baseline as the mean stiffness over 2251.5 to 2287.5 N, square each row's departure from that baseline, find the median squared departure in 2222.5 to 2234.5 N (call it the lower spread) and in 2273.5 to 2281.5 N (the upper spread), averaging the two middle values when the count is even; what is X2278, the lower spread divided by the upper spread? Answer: 4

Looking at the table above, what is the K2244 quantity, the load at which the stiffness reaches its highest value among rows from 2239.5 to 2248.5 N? 2245.0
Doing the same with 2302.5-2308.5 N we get 2305.0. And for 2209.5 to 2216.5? 2211.0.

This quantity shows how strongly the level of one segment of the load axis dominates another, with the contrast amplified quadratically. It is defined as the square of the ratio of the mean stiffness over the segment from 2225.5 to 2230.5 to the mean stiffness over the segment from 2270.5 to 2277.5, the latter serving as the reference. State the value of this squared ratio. 0.92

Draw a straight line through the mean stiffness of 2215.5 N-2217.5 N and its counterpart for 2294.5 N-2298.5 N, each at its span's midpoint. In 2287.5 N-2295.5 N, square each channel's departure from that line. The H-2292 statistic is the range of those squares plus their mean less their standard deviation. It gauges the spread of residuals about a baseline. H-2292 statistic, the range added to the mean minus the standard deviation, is 24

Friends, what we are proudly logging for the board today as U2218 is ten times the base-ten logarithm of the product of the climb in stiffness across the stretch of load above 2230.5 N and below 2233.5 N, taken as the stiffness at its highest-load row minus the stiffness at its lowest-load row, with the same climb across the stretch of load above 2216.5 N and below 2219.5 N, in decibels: 7.2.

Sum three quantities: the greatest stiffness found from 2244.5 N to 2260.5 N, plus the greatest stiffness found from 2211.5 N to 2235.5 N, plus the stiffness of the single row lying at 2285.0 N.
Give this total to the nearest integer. 351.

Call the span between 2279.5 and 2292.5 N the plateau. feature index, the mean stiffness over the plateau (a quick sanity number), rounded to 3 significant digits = 113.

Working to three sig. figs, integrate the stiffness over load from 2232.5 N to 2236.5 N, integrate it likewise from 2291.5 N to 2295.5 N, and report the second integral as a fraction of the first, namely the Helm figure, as 1.07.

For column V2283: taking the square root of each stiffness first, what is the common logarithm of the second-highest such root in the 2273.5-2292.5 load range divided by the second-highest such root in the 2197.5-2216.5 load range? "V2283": 0.012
